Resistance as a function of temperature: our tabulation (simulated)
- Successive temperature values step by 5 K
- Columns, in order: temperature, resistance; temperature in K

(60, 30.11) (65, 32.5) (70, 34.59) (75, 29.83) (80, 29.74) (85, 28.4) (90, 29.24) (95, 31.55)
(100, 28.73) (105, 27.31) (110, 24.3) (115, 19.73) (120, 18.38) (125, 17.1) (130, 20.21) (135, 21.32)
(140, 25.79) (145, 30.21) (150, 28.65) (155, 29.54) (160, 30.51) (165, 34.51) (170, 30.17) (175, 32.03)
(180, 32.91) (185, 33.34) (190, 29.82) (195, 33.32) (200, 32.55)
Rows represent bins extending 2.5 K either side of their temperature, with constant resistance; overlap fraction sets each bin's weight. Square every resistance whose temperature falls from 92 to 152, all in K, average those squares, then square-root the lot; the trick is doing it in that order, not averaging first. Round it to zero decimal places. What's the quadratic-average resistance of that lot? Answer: 25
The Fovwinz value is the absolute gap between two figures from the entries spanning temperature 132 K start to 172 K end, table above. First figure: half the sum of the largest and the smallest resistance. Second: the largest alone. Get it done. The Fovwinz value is 6.6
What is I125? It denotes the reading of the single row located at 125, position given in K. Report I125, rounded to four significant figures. 17.10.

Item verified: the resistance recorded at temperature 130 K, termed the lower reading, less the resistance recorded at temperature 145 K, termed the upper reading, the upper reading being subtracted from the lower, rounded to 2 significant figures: -10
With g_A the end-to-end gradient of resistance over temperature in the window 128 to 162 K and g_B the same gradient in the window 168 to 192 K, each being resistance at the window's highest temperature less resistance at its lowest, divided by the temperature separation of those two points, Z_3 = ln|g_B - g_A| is -1.0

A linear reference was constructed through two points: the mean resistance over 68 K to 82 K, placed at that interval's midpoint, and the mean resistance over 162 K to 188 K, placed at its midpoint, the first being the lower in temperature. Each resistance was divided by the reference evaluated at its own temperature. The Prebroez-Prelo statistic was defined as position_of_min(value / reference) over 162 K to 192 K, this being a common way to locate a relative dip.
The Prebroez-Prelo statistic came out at 190 K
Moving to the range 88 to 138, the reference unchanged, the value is 125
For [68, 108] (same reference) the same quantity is 105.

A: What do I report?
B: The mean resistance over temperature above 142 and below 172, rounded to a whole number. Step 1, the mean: 31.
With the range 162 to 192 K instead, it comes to 32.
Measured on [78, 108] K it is 29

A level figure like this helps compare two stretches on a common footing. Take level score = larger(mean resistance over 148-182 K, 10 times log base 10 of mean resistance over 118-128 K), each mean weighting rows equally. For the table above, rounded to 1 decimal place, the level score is 31.2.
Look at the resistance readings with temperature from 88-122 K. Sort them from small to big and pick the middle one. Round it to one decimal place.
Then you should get 27.3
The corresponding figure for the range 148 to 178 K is 30.3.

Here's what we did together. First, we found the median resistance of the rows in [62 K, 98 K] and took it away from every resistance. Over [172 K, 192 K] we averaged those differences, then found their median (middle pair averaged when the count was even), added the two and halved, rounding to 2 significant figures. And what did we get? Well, 2.4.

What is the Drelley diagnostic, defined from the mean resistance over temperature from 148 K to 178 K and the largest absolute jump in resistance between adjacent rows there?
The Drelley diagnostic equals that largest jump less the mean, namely -27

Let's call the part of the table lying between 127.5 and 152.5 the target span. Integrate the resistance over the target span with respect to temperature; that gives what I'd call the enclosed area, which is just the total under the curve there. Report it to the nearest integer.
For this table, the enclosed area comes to 631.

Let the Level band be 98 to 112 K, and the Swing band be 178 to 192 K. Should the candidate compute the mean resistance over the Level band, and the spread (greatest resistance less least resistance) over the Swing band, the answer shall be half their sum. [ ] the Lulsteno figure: 15.2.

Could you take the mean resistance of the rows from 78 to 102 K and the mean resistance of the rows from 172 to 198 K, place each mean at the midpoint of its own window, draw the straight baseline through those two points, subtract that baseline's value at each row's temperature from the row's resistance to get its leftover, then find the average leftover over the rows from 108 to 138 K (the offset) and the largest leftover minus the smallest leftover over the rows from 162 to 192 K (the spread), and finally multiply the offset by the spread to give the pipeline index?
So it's -56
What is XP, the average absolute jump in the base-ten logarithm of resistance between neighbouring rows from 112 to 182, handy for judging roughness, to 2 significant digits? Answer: 0.039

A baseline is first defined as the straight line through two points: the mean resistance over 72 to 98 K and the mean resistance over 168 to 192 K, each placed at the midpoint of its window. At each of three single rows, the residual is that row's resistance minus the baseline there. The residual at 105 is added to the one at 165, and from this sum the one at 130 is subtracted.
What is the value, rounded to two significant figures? 11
